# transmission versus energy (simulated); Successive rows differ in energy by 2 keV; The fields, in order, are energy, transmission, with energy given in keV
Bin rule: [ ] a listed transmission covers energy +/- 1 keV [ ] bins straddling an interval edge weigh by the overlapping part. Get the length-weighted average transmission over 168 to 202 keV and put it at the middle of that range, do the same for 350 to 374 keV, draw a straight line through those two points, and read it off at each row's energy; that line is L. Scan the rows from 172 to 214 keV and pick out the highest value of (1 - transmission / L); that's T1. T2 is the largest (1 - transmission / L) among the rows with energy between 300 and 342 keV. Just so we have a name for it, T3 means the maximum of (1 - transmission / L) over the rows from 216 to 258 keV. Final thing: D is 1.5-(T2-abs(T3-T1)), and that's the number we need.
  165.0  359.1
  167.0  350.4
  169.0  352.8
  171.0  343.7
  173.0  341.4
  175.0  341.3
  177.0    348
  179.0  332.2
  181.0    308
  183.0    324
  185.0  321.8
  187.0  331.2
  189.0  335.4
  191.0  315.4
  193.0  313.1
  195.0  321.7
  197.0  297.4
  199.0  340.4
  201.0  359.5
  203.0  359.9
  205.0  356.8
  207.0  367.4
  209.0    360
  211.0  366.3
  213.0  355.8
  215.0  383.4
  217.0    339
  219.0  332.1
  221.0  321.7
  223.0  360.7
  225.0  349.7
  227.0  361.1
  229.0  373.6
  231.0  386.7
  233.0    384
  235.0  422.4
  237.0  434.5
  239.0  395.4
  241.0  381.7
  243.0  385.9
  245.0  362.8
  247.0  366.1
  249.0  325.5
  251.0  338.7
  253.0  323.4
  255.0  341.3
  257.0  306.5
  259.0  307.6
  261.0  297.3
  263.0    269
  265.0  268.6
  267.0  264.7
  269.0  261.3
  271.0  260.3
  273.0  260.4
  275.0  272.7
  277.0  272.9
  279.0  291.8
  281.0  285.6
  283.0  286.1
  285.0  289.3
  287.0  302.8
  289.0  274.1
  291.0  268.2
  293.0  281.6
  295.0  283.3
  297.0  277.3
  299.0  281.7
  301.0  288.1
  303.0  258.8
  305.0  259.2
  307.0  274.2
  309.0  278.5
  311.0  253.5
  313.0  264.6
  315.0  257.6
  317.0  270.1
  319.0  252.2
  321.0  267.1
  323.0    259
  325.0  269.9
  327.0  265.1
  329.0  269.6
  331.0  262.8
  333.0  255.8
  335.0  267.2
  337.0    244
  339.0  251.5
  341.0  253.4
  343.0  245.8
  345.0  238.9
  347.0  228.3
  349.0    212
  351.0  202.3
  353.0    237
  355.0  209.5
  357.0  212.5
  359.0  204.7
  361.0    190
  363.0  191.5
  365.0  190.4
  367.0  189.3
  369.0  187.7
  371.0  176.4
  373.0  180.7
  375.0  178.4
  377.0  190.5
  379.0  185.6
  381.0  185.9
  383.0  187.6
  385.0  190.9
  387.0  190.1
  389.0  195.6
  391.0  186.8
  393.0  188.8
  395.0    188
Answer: 1.71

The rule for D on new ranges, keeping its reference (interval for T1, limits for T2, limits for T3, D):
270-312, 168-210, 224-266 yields 1.43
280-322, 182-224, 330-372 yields 1.57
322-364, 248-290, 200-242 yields 1.58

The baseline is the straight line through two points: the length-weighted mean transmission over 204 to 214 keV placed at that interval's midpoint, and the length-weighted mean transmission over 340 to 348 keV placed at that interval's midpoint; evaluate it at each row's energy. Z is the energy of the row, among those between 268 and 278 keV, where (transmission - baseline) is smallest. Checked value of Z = 269.0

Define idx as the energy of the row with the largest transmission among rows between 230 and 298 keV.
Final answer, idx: 237.0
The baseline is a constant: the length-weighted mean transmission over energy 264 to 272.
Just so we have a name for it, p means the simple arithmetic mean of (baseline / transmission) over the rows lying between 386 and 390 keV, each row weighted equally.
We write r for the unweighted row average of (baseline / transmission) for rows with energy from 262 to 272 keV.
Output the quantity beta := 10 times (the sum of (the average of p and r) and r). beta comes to 21.8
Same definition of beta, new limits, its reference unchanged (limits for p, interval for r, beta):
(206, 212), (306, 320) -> 18.6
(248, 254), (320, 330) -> 18.9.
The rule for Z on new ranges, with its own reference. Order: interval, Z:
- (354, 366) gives 361.0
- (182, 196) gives 193.0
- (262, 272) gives 269.0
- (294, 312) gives 303.0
